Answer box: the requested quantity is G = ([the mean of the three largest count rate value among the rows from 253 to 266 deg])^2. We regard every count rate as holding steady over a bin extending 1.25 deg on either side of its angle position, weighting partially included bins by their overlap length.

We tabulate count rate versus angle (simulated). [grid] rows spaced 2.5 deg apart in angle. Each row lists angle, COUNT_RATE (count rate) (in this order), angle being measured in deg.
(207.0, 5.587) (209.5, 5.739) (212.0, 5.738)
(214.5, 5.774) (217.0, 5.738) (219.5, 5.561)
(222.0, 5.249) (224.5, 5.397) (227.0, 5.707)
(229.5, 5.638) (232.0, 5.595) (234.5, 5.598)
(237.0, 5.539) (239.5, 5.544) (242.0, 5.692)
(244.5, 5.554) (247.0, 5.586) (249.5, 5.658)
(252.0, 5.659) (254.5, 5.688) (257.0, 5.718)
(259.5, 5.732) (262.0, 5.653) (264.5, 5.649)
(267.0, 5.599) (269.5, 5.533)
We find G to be 32.6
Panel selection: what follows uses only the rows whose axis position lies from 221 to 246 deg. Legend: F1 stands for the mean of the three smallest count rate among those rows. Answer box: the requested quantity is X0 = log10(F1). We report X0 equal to 0.732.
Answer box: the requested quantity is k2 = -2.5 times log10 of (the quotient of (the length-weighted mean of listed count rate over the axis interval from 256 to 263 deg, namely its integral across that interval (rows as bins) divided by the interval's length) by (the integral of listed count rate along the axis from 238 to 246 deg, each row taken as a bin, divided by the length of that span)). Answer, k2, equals -0.021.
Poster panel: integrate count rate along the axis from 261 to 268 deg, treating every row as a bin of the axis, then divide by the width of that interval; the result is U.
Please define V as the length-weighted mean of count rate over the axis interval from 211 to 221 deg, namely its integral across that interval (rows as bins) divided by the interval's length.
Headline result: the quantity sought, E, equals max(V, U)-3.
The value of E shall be 2.69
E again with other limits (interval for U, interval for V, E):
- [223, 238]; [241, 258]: 2.65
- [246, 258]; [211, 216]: 2.76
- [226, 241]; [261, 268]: 2.63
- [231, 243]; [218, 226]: 2.59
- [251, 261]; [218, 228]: 2.70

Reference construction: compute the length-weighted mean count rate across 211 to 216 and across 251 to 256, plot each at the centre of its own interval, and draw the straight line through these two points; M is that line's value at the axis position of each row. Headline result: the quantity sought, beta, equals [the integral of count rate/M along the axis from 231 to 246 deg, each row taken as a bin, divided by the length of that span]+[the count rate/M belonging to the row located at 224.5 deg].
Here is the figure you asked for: 1.920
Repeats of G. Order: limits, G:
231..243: 31.7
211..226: 33.1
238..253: 32.1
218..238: 31.9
